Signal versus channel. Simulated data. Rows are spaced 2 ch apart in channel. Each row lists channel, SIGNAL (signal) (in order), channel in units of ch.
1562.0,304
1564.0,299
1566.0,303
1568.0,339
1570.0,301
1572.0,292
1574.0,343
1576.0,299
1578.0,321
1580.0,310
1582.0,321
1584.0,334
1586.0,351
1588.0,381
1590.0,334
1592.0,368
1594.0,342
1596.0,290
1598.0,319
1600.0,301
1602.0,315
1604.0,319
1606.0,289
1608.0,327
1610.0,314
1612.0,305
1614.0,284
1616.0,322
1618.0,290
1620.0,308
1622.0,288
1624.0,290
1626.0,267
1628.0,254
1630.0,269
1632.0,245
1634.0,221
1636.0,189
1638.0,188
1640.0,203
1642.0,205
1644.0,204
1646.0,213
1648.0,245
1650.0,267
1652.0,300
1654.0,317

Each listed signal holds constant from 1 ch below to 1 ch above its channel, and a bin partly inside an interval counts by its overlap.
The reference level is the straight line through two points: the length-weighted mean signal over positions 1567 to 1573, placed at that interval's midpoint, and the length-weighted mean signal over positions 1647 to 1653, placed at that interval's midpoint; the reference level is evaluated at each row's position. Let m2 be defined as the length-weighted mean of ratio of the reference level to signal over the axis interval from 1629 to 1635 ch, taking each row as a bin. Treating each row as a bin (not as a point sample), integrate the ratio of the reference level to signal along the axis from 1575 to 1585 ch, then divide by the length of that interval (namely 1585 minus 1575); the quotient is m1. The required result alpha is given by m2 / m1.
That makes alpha 1.2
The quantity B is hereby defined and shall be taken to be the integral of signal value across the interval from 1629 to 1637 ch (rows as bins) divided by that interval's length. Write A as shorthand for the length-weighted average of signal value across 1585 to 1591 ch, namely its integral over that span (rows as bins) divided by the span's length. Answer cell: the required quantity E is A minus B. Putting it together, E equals 124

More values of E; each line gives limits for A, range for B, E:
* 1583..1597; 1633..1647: 140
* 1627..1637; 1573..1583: -83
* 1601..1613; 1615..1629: 23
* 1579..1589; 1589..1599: 9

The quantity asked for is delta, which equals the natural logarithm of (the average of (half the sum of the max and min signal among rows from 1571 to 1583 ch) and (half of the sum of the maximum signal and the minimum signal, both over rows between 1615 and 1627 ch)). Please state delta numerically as 5.72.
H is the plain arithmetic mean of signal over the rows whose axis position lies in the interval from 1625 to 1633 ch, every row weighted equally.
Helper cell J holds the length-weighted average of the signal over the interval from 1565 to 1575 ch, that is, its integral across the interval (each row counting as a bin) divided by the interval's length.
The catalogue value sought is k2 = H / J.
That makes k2 0.82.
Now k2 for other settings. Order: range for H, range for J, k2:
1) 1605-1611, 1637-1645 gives 1.55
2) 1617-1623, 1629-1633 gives 1.15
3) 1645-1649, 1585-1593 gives 0.64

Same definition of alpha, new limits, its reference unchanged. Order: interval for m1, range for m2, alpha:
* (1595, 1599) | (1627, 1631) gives 1.1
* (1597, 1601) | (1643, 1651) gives 1.2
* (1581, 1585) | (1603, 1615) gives 1.0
